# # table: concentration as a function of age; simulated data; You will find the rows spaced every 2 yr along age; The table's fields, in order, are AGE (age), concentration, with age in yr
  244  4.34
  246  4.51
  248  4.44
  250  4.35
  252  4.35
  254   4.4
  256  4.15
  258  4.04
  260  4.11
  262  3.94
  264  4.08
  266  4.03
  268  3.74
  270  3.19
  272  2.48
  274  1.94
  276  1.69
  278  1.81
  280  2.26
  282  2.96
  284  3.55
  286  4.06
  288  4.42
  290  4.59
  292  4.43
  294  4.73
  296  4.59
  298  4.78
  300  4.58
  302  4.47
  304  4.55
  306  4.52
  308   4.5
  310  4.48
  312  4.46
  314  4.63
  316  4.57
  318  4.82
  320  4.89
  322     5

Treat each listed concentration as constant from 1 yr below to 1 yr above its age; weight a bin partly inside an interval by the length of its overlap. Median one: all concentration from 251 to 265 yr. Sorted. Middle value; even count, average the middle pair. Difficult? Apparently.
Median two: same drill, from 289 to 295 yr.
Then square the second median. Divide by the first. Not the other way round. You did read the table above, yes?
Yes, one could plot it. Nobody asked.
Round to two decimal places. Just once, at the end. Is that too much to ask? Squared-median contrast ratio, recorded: 5.13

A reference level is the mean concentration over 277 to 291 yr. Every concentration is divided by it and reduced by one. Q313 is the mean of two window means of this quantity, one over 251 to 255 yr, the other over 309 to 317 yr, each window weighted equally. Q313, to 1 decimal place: 0.3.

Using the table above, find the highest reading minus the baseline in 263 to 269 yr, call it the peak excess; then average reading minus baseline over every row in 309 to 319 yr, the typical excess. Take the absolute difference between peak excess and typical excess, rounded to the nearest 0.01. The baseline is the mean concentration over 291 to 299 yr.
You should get 0.51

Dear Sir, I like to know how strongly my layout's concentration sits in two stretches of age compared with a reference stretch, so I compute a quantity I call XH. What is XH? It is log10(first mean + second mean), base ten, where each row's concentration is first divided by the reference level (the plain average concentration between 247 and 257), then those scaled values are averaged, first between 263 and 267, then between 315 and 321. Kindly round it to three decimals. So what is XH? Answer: 0.308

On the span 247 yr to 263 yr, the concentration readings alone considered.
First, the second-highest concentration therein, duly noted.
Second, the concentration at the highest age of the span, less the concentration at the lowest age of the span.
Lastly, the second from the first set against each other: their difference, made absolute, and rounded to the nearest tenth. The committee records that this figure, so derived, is 4.9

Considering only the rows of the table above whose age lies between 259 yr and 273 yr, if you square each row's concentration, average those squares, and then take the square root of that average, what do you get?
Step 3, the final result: 3.7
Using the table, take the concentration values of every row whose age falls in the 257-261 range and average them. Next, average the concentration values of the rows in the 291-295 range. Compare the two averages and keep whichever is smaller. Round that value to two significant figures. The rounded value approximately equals 4.1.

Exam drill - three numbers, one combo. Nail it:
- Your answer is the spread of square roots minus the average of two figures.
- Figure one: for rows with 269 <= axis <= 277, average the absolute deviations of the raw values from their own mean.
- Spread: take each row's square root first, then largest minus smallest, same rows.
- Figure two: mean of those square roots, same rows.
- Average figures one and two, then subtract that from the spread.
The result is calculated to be -0.53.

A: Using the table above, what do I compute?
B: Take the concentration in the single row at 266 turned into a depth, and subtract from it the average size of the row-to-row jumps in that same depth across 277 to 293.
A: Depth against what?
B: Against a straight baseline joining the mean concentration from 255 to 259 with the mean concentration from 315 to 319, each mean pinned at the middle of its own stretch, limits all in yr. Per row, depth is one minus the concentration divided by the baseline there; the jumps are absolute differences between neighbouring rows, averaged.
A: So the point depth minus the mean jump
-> -0.1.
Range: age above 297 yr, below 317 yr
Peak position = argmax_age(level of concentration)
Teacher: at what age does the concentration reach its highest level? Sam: 298 yr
